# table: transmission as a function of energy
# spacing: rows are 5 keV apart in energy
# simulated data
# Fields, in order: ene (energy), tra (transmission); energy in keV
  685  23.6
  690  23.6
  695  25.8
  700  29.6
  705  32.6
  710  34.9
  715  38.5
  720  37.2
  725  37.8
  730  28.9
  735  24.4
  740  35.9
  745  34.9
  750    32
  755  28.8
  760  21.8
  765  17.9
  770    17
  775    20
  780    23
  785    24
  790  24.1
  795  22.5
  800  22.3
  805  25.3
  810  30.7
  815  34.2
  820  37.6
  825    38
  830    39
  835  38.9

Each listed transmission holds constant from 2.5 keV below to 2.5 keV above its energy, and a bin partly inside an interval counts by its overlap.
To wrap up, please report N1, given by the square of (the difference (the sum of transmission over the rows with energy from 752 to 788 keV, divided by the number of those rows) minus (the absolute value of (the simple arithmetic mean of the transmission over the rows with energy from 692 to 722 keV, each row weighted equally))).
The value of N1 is 128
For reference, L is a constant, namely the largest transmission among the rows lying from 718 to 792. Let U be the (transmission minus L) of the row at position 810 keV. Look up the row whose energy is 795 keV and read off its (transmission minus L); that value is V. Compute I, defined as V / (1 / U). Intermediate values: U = -7.1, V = -15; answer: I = 109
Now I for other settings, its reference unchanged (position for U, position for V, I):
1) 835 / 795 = -17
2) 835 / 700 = -9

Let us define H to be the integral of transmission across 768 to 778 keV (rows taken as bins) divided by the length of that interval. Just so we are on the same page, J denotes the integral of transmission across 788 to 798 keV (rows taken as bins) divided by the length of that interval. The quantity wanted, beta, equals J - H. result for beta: 4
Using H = 18.8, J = 23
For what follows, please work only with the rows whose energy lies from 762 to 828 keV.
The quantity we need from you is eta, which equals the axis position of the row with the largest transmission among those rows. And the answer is 825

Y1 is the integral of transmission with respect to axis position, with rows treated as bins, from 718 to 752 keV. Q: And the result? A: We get 1121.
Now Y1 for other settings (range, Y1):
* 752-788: 791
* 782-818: 946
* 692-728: 1208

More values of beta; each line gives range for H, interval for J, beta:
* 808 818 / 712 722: 5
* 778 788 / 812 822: 12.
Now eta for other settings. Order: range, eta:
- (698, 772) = 715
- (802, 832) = 830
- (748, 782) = 750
